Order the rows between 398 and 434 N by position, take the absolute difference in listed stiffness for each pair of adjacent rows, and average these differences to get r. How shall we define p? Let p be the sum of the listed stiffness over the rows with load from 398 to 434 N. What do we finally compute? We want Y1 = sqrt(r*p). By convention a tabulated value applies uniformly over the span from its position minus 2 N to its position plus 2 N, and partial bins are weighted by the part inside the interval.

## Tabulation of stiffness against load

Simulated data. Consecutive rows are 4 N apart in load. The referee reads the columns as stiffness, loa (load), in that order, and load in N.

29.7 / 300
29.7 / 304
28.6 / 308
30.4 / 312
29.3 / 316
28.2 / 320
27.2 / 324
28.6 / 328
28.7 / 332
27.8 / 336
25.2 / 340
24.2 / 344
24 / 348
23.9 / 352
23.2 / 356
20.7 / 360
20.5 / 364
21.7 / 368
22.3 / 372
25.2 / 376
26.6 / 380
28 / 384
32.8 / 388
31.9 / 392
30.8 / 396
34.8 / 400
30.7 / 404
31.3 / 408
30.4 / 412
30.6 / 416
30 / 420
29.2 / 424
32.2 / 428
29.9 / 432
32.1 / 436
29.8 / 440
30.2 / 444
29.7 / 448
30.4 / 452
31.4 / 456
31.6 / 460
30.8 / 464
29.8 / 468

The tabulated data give 21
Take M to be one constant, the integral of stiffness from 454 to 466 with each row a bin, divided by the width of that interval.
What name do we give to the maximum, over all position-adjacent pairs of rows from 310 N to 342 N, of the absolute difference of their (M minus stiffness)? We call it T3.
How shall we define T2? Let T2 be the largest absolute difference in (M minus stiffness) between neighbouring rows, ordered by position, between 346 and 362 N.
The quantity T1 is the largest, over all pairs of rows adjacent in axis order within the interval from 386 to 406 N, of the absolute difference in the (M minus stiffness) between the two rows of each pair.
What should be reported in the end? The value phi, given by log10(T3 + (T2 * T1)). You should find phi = 1.11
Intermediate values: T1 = 4.10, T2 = 2.5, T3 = 2.60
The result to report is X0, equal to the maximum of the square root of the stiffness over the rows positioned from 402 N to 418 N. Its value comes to 5.59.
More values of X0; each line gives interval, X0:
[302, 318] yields 5.51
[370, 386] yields 5.29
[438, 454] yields 5.51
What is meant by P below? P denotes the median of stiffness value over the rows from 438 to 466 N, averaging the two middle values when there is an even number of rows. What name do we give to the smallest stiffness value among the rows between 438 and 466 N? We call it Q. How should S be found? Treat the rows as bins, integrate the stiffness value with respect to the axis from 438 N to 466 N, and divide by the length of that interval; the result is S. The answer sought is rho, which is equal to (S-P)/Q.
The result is 0.005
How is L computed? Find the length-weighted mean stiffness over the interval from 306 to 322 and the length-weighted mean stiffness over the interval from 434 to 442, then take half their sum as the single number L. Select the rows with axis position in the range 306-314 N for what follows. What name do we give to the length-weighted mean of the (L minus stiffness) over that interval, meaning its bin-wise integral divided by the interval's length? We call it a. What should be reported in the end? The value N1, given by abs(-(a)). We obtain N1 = 0.5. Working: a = 0.5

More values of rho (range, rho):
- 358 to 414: -0.074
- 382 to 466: 0.007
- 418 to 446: 0.017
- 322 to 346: -0.023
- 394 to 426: 0.011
